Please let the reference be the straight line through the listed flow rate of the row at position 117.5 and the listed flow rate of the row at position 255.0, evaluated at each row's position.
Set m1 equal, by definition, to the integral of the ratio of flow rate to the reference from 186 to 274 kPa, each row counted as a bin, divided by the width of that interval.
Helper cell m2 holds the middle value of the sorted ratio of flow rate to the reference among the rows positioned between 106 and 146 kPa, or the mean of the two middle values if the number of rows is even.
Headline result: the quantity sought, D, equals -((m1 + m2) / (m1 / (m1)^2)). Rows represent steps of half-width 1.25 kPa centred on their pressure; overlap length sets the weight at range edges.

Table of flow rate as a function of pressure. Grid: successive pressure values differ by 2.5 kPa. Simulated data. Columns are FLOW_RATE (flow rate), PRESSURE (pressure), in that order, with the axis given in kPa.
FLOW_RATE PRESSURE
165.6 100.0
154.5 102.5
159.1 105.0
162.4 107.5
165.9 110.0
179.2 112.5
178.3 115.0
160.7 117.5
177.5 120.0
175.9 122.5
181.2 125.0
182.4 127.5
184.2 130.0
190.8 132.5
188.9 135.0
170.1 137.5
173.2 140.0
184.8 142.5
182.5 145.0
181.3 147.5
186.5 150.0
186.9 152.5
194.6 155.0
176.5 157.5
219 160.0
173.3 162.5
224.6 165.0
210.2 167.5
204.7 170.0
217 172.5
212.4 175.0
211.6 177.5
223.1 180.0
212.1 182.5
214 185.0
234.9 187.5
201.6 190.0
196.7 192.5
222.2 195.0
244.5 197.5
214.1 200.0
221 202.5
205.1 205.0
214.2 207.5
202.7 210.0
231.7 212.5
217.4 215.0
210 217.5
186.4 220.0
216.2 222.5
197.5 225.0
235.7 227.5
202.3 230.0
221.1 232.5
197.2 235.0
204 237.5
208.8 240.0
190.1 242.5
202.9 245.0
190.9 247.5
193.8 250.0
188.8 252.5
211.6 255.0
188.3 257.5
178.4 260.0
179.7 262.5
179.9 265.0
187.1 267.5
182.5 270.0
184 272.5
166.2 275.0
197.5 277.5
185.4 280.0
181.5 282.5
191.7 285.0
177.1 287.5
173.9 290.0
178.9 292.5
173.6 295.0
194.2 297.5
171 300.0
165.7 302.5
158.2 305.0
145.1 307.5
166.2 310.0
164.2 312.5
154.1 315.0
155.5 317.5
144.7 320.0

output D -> -2.13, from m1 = 1.01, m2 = 1.09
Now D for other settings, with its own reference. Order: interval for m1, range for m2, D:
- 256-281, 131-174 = -1.63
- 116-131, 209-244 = -2.29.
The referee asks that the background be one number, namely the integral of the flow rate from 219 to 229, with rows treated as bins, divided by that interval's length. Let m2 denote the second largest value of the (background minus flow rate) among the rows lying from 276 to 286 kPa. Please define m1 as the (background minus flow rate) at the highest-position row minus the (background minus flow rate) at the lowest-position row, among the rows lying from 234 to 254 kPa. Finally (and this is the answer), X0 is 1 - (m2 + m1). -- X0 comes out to -31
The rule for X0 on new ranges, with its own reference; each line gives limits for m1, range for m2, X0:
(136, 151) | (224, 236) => 6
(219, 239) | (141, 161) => -9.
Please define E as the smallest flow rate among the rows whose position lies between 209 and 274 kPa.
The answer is 178.4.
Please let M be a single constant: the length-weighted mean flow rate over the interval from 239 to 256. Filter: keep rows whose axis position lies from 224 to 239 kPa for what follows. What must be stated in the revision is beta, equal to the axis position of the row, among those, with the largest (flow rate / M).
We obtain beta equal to 227.5 kPa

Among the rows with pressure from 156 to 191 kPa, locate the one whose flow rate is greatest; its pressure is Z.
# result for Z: 187.5 kPa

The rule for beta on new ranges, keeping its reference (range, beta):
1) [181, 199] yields 197.5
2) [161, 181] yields 165.0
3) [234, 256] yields 255.0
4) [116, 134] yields 132.5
